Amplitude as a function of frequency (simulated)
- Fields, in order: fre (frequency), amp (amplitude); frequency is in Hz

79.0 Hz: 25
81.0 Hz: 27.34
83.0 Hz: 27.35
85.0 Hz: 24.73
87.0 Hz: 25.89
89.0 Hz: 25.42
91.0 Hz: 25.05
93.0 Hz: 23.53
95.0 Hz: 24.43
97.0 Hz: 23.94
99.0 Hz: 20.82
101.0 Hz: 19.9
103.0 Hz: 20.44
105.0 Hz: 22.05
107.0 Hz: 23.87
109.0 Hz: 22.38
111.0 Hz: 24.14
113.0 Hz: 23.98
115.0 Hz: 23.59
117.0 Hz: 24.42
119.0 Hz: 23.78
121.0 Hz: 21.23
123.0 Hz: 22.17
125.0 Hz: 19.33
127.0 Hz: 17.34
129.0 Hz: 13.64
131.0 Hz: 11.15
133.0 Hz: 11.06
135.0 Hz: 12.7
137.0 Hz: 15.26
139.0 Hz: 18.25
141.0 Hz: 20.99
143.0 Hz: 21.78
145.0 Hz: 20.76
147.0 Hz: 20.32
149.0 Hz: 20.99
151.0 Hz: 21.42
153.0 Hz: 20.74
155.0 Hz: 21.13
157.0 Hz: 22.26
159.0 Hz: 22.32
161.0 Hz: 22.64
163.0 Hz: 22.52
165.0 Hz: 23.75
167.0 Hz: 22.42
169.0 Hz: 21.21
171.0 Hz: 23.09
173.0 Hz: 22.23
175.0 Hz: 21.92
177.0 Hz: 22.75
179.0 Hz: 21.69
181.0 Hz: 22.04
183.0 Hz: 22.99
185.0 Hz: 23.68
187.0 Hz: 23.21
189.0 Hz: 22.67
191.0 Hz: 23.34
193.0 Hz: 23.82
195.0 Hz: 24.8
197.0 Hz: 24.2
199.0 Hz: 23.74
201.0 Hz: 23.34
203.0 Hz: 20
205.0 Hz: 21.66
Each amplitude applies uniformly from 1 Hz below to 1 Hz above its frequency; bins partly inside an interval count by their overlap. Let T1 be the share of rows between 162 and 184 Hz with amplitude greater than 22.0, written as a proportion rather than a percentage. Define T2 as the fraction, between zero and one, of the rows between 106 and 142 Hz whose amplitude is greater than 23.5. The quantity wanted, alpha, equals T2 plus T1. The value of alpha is 1.1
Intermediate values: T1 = 0.7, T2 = 0.33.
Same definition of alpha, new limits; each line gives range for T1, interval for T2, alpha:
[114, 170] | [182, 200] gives 0.9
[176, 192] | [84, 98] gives 1.9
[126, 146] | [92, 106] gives 0.4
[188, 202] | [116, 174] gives 1.1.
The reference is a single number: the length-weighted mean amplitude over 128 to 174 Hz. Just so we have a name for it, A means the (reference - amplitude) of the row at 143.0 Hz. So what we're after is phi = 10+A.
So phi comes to 7.9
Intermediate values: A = -2.1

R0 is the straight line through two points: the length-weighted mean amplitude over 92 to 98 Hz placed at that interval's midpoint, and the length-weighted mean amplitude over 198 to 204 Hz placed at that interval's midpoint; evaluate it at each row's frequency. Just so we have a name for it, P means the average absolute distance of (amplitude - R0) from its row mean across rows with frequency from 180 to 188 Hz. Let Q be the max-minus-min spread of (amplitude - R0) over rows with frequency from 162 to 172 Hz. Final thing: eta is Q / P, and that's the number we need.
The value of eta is 5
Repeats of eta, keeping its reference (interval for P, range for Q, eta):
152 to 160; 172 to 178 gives 1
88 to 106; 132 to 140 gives 4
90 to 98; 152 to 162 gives 4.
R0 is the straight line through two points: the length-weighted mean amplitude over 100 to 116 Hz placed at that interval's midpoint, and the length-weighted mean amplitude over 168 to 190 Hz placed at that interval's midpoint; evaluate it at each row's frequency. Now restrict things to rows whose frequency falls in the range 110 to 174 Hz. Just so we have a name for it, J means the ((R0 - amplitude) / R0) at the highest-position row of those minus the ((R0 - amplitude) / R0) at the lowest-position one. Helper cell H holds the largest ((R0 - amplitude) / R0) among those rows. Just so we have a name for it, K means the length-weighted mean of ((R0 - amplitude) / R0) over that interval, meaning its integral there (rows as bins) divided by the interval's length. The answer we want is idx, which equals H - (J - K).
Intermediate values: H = 0.51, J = 0.08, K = 0.09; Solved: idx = 0.52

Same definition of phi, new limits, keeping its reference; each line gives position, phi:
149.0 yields 8.7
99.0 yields 8.9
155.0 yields 8.5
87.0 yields 3.8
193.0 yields 5.9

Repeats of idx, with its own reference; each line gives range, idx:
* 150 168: 0.14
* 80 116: -0.10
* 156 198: 0.13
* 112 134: 0.08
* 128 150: 1.08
